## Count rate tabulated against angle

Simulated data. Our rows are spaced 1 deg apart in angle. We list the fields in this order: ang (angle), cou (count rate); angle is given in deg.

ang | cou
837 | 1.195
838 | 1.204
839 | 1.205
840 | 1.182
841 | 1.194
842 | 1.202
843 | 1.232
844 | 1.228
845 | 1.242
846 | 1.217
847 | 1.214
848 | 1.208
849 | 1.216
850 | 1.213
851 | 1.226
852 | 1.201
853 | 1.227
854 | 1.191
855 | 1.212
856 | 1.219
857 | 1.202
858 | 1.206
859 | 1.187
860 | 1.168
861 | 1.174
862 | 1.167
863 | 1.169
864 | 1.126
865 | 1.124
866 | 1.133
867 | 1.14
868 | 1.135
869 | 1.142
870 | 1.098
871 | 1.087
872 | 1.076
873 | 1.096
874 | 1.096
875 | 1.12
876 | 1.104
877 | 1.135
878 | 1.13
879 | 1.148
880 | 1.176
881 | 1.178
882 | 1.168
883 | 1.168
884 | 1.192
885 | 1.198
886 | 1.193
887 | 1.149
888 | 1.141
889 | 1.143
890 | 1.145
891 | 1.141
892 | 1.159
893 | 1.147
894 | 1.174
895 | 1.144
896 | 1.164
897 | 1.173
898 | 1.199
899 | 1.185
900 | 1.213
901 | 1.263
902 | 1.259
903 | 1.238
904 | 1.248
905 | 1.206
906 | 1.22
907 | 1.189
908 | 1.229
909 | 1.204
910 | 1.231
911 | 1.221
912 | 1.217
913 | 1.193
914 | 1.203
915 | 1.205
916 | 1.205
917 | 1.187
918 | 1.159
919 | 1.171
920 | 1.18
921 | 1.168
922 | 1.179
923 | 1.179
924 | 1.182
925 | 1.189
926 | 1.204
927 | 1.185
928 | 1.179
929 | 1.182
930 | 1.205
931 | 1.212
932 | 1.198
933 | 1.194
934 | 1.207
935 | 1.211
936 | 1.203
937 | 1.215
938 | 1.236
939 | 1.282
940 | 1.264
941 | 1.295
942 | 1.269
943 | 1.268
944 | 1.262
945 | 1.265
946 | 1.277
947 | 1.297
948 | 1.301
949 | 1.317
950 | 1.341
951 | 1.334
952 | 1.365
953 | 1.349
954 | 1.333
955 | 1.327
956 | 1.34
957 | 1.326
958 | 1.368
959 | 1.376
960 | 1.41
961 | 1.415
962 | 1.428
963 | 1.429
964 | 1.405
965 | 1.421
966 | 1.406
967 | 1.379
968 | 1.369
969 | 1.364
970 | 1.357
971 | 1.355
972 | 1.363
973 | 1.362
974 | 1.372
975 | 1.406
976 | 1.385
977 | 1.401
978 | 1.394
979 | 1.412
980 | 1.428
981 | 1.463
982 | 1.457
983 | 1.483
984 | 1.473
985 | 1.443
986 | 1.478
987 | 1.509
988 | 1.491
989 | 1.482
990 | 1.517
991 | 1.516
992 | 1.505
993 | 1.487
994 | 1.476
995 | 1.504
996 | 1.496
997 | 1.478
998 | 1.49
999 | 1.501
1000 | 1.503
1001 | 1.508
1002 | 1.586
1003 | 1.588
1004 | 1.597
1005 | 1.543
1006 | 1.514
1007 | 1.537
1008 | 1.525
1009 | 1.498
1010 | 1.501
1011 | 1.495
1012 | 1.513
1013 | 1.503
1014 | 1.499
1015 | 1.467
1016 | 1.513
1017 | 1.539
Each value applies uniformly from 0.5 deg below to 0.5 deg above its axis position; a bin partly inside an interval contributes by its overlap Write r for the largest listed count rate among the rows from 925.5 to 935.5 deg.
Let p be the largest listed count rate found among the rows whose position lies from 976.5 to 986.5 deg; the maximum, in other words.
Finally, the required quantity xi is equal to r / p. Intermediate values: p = 1.483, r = 1.212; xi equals 0.82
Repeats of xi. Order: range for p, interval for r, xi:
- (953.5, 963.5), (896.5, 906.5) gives 0.88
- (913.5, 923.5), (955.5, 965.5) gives 1.19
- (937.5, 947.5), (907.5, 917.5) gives 0.95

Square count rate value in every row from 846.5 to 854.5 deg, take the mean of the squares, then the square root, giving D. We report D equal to 1.21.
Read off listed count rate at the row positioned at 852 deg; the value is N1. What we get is 1.201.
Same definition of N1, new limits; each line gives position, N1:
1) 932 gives 1.198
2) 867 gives 1.14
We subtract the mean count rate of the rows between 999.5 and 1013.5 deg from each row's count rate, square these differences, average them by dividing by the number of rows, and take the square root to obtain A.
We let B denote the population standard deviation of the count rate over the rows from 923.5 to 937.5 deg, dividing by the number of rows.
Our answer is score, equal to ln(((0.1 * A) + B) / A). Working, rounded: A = 0.035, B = 0.012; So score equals -0.8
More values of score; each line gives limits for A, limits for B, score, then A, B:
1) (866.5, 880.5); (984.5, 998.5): -0.2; 0.027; 0.019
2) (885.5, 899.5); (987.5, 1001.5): -0.3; 0.020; 0.013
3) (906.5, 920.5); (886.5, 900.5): 0.2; 0.020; 0.022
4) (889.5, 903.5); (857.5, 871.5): -0.1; 0.041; 0.032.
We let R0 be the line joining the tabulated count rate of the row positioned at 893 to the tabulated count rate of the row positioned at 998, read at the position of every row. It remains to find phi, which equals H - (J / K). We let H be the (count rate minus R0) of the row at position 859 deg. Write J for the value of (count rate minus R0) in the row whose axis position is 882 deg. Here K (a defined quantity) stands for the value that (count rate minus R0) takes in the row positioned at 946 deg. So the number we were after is 1.5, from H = 0.151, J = 0.06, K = -0.04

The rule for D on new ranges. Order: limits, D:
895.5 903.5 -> 1.21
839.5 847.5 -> 1.21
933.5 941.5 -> 1.24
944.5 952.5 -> 1.31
